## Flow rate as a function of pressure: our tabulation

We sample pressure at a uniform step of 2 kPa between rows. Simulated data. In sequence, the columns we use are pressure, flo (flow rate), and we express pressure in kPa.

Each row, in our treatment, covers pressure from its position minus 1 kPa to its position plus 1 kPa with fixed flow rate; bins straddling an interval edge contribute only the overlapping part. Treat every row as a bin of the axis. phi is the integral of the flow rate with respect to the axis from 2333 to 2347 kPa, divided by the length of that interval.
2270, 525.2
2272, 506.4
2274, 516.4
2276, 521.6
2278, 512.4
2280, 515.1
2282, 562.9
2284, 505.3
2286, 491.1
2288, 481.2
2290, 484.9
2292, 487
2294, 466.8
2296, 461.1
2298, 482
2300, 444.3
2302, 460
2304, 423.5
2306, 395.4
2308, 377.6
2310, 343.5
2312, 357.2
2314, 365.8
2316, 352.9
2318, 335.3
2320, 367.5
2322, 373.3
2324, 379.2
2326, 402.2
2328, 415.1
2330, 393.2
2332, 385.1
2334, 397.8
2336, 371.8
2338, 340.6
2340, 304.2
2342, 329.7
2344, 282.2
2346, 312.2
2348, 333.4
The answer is 334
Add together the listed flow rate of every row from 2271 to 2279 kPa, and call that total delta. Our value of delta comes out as 2057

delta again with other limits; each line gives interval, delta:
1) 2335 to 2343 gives 1346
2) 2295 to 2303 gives 1847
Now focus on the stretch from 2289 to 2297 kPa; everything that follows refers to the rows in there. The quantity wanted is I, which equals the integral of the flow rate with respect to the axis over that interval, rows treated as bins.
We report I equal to 3800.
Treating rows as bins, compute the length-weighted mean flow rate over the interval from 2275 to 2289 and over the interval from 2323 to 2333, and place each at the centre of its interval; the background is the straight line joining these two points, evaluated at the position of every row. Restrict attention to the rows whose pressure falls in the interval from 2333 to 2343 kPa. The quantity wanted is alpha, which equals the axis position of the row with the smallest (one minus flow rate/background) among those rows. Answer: 2334 kPa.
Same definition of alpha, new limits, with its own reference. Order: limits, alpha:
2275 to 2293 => 2282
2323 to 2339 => 2328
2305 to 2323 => 2322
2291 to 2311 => 2298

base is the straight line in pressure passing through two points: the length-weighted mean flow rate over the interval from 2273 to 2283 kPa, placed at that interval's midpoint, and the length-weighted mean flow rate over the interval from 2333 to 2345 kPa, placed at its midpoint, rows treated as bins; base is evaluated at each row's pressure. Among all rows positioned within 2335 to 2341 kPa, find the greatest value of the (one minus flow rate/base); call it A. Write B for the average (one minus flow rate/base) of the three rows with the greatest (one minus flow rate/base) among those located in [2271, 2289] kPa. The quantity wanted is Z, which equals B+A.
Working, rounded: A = 0.09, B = 0.046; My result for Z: 0.14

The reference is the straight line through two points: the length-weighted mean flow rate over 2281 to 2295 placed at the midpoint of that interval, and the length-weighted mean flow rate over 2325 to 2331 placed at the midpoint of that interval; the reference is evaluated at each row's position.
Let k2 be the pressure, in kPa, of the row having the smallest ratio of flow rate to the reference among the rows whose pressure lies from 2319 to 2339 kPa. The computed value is 2320 kPa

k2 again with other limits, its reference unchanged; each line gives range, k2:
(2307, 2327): 2310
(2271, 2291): 2272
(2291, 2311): 2310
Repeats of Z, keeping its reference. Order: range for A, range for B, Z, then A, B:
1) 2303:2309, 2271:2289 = 0.17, 0.13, 0.046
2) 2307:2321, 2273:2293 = 0.23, 0.20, 0.031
